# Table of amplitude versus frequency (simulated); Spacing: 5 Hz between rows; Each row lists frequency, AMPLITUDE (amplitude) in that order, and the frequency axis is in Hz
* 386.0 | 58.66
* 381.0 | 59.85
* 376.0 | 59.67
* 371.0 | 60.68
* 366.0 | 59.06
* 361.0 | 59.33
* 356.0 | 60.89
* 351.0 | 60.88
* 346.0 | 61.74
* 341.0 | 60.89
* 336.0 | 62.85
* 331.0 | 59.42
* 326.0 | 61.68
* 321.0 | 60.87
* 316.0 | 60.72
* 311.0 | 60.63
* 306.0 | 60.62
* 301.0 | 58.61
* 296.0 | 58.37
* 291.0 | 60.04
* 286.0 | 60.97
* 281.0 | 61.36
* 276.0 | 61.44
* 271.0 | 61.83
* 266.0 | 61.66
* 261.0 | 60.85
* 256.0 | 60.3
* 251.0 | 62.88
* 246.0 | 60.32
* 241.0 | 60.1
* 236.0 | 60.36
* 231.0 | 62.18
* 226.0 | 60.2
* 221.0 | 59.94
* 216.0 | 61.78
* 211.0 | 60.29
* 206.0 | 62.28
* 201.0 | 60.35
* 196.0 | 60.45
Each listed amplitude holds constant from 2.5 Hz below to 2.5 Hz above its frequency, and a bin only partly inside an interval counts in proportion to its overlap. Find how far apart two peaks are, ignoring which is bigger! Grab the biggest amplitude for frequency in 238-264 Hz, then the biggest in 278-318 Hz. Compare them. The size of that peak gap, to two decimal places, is 1.52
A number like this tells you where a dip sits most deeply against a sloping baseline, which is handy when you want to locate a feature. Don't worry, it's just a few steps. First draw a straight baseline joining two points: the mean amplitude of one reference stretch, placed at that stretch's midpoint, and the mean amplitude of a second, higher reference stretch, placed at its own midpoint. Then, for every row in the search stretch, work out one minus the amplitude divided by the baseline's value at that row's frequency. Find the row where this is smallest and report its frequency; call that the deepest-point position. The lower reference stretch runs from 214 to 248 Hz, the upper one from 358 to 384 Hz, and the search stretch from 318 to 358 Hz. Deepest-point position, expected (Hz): 336.0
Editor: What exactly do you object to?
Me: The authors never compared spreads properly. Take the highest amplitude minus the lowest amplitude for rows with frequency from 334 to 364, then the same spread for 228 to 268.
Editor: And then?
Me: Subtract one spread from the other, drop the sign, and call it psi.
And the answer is 0.74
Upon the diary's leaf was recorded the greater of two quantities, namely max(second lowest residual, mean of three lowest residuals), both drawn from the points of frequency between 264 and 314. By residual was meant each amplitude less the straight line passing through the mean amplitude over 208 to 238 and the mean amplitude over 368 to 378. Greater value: -1.5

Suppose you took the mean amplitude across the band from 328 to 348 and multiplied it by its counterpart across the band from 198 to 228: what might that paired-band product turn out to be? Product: 3723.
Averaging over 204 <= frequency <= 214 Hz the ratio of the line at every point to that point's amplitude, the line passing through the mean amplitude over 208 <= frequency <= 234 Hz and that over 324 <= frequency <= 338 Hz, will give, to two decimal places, 0.99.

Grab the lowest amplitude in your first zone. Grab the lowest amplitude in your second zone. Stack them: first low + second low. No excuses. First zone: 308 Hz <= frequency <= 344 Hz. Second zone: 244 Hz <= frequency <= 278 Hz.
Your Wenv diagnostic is 120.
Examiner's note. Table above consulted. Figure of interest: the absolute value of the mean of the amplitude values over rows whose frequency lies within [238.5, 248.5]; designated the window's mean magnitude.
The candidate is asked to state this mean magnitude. 60.2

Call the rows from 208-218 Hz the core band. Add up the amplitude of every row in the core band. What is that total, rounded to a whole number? 122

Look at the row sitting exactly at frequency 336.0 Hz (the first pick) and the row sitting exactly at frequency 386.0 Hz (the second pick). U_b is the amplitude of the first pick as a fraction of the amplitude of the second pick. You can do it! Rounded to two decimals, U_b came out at 1.07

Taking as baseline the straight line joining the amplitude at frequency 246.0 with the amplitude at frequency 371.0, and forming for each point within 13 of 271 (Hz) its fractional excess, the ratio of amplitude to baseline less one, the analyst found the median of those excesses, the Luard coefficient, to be 0.017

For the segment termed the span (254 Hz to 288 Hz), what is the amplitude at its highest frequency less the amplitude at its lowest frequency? 0.7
